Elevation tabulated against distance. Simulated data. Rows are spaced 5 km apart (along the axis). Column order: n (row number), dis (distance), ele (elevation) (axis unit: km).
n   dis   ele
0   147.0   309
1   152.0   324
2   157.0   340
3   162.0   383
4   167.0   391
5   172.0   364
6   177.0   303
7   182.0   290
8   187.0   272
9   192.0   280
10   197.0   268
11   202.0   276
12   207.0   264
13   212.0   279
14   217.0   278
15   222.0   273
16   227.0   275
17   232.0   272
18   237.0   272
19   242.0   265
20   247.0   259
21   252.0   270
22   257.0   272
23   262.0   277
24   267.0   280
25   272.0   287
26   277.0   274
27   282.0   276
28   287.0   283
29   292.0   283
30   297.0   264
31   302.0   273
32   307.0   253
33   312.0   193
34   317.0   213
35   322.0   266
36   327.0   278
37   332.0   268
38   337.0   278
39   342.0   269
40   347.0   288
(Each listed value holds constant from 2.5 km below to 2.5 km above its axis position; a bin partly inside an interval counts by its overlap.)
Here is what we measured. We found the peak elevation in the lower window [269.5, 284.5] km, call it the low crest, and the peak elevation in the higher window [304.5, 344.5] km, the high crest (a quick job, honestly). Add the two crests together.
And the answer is 565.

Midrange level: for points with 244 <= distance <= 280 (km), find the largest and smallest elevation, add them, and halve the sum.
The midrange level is 273.0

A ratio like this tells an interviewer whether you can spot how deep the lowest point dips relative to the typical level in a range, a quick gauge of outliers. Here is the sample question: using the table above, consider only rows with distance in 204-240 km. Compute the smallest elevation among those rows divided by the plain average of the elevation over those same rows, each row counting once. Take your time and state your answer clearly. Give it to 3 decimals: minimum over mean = 0.966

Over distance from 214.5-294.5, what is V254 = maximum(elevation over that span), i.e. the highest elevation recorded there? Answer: 287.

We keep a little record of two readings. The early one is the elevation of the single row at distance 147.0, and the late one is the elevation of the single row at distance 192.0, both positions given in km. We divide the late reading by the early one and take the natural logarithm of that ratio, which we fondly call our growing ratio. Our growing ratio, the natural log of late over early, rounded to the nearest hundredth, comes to -0.10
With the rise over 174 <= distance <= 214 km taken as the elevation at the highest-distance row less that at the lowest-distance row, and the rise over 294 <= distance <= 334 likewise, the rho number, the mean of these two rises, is -10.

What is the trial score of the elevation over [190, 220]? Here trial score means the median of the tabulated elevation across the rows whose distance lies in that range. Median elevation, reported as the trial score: 277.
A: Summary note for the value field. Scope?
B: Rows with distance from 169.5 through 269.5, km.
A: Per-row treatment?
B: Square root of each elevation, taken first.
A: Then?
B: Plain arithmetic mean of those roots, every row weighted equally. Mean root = 16.7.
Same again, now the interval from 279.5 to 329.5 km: 16.0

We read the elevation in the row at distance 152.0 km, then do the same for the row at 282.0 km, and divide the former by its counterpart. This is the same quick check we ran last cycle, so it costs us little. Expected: 1.17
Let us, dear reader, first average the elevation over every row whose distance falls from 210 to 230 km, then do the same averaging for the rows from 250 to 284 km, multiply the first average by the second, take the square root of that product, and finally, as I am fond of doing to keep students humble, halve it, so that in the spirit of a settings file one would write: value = 138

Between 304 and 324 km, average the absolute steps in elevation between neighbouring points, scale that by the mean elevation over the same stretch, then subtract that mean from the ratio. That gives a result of -231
